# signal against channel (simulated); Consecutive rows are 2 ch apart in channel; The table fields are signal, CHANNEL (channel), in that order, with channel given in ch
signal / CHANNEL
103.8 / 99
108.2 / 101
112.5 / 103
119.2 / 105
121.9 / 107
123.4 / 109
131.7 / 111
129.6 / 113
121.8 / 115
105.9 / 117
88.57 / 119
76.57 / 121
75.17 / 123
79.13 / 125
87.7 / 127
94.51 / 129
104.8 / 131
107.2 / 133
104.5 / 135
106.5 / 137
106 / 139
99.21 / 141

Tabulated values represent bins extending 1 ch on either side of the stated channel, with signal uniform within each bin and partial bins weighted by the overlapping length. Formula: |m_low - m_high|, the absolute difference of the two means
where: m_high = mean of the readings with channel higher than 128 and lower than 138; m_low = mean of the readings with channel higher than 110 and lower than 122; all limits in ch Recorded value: 6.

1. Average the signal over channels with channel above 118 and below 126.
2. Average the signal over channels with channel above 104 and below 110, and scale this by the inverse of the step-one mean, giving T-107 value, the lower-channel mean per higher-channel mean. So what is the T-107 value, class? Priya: 1.5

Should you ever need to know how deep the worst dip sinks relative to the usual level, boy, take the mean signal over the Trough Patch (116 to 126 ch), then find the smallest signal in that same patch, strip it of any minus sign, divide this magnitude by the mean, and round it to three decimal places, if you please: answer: 0.884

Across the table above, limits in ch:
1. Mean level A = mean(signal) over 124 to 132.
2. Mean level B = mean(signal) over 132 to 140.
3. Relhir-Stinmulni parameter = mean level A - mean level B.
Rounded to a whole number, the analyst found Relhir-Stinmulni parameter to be -15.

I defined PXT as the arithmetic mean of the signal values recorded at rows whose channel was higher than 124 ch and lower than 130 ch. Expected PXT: 87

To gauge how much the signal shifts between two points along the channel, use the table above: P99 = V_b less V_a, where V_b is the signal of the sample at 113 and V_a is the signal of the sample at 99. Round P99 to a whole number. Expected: 26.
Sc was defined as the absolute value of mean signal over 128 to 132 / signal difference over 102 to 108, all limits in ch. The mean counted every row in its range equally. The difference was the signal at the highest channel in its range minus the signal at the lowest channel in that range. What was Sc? 11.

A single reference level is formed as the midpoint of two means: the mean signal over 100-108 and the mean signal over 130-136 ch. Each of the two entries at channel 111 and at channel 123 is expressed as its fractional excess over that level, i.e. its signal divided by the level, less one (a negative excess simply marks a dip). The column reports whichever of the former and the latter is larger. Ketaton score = 0.19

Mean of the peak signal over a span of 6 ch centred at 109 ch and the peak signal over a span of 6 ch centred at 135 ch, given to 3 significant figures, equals 119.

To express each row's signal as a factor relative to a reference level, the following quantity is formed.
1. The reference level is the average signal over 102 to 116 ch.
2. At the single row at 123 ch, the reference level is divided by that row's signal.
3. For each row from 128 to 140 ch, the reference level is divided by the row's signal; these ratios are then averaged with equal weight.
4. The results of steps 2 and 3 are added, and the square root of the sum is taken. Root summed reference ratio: 1.68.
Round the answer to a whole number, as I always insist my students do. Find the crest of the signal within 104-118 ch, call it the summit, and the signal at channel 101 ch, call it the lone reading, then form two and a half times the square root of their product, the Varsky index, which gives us 298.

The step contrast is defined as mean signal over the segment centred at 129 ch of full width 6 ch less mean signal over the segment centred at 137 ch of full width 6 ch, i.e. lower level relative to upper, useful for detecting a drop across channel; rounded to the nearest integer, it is -10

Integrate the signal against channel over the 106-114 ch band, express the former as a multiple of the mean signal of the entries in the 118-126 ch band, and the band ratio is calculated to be 13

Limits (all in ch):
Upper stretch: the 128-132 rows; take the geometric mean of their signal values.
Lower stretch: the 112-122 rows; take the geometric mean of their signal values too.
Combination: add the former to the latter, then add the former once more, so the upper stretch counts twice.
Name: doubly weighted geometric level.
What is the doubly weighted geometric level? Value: 302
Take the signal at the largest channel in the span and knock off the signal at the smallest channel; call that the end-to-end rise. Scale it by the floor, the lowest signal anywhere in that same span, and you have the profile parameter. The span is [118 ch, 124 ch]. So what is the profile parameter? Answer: -0.2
